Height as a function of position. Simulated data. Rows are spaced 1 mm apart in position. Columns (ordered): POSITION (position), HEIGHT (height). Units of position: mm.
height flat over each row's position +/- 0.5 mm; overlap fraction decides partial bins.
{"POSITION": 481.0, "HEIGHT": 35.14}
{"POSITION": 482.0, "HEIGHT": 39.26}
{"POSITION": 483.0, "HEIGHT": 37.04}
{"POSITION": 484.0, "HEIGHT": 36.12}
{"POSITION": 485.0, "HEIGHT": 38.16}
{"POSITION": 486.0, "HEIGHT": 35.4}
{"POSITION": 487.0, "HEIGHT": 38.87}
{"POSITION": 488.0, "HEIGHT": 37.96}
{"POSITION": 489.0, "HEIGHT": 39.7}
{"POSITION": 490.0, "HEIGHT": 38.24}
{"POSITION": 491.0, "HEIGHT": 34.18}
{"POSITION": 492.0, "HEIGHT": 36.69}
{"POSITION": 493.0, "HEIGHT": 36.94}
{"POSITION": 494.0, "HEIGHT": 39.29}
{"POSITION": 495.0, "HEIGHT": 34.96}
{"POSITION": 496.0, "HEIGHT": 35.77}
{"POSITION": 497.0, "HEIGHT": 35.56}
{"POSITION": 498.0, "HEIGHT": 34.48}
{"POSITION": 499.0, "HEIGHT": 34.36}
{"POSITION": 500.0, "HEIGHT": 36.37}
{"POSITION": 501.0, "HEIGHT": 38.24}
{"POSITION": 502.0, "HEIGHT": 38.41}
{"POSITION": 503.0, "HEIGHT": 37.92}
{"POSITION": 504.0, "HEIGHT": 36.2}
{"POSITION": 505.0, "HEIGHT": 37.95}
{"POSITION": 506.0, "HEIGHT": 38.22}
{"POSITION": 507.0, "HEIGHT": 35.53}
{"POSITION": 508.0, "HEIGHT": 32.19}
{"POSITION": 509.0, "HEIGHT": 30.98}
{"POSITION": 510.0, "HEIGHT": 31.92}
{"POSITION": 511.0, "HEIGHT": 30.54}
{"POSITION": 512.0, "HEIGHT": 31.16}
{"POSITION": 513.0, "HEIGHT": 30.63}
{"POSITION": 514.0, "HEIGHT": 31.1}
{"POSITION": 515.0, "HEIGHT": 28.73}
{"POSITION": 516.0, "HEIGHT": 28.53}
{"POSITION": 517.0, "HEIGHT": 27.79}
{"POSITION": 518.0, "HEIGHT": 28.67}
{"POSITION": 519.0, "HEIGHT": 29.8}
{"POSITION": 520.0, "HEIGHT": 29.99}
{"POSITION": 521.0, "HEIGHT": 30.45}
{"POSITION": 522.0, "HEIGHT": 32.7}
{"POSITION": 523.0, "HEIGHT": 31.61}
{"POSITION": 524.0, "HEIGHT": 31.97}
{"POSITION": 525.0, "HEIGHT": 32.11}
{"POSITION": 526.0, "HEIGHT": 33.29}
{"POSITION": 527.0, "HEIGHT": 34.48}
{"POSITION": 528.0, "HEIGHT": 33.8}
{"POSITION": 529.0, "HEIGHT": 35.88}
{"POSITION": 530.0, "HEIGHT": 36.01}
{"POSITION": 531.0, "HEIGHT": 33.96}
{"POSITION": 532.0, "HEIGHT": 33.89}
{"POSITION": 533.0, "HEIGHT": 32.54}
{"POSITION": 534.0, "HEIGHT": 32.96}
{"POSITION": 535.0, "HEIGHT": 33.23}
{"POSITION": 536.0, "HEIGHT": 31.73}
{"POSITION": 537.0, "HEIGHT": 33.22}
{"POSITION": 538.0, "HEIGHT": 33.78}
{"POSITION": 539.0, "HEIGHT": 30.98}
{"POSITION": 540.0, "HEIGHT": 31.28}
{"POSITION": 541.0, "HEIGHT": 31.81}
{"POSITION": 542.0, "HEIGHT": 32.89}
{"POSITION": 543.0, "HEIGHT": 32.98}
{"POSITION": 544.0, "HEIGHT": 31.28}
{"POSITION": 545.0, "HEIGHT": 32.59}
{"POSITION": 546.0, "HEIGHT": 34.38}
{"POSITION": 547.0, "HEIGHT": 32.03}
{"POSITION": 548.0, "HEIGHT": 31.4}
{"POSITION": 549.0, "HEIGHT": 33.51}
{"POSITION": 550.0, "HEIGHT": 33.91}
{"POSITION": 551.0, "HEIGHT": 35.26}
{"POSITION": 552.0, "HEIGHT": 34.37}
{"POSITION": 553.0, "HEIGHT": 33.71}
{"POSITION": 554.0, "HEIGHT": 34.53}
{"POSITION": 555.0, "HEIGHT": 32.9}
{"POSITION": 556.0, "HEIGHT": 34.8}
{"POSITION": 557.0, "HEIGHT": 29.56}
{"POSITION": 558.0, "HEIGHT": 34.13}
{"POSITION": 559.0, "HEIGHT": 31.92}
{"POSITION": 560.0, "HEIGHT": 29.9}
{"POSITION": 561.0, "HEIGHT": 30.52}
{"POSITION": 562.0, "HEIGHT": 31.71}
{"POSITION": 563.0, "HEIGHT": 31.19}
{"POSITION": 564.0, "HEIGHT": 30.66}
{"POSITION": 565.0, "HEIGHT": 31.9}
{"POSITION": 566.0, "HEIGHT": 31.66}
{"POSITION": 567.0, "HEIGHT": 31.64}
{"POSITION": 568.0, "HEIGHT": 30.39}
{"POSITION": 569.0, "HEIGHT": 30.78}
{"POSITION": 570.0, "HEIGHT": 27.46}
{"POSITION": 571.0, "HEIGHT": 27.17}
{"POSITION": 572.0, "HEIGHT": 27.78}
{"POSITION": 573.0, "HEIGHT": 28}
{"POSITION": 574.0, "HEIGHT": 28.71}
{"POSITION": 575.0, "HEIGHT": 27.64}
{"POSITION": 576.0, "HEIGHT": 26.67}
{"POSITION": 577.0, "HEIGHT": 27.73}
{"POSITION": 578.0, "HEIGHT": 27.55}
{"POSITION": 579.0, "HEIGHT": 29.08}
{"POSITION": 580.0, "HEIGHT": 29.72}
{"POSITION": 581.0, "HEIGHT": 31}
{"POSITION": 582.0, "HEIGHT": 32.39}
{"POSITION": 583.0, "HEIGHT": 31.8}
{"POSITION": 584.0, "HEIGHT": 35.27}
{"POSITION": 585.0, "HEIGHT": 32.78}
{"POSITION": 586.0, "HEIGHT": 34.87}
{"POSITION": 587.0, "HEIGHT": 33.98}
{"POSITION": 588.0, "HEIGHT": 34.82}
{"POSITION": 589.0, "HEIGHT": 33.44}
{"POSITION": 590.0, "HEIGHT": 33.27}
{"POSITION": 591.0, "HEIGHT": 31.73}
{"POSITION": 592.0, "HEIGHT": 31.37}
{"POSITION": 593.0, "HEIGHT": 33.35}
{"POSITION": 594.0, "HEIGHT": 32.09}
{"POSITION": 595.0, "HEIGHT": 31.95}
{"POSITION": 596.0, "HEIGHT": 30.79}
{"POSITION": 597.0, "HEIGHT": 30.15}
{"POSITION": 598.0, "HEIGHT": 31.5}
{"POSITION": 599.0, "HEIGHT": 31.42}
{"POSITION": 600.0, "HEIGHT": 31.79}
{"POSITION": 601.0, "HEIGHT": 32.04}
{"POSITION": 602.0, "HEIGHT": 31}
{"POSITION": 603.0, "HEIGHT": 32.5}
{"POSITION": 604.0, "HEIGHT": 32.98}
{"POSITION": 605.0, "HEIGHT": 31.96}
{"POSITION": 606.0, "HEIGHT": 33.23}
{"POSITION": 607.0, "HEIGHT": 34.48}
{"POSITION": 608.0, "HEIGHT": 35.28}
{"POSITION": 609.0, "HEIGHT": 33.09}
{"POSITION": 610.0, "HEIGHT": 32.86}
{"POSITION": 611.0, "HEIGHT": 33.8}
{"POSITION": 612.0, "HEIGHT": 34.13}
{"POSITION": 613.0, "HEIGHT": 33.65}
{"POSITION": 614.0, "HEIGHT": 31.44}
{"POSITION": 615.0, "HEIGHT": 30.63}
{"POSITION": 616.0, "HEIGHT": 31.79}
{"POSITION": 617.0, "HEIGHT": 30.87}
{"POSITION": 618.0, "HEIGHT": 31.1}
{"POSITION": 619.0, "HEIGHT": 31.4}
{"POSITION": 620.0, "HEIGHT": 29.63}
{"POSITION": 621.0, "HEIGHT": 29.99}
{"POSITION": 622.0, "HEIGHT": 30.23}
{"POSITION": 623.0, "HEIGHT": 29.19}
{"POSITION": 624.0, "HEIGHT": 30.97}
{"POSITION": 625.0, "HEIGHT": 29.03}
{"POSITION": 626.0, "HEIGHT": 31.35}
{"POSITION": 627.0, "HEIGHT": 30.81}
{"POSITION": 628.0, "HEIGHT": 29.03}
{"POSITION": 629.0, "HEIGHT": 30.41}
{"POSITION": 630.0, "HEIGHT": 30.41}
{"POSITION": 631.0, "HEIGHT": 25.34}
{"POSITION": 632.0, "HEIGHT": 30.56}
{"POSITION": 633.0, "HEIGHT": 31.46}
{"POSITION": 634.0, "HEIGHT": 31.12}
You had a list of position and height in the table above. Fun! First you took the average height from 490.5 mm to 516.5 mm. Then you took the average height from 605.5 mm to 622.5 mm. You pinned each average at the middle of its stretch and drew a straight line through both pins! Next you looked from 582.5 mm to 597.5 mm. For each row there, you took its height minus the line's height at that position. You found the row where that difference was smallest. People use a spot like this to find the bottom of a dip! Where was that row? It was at 597.0 mm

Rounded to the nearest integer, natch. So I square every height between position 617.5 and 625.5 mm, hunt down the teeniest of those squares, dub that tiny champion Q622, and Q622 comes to 843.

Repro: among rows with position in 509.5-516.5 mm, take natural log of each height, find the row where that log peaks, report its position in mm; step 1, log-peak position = 510.0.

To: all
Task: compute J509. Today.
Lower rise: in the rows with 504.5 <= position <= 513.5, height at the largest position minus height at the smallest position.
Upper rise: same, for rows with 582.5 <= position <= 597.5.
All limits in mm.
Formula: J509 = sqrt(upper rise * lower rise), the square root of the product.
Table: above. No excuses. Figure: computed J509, 3.5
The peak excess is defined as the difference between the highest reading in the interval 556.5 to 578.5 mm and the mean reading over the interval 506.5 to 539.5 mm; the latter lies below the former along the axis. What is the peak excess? 2.1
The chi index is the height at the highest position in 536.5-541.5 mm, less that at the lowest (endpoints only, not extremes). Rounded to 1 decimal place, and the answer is -1.4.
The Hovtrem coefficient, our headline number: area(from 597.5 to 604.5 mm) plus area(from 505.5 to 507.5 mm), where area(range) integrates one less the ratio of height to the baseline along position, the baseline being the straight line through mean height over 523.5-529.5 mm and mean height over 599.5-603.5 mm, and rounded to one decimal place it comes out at -0.2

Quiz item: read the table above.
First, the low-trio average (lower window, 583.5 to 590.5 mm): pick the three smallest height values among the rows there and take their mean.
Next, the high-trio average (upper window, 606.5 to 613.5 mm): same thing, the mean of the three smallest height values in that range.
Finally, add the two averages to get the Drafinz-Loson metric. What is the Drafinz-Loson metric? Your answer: 66.4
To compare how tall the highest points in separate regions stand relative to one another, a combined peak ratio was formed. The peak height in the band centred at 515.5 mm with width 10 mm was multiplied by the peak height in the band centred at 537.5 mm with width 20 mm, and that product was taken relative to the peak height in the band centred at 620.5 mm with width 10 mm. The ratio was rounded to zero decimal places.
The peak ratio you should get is 35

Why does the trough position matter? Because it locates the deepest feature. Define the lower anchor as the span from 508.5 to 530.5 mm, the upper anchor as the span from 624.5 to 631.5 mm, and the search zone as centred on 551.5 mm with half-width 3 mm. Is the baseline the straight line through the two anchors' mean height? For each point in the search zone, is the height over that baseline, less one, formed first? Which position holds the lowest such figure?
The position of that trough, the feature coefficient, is 549.0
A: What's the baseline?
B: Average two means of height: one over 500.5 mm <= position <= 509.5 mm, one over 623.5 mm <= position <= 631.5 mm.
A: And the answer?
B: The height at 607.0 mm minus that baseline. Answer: 1.6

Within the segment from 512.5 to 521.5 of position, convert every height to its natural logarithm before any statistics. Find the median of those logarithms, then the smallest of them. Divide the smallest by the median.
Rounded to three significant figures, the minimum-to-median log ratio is 0.979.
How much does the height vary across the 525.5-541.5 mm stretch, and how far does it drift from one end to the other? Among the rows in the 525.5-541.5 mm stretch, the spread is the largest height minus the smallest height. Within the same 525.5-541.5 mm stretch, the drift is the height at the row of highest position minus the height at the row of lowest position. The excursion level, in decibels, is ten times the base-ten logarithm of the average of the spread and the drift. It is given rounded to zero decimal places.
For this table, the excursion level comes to 2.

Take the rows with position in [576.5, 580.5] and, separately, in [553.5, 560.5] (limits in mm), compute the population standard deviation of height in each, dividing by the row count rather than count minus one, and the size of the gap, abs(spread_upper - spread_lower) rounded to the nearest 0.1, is 1.1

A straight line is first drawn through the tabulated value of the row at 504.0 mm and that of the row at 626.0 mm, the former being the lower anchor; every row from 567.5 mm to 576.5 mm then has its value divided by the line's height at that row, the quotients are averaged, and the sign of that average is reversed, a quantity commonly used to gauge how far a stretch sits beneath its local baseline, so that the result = -0.84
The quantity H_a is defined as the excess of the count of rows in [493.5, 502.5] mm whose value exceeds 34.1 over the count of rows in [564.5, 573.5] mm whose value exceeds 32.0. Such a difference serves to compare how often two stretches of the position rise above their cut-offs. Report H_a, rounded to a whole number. 9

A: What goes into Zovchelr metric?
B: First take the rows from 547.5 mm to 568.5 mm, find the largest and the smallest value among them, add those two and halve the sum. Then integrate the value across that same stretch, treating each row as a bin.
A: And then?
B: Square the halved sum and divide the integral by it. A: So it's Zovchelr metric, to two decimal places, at 0.65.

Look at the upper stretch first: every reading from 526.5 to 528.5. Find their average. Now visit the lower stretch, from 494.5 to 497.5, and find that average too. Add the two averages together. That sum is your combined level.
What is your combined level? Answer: 69.6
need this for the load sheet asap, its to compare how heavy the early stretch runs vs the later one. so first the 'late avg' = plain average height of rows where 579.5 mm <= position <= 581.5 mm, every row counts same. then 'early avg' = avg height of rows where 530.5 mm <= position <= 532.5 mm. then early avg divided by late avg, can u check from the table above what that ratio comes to 1.12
